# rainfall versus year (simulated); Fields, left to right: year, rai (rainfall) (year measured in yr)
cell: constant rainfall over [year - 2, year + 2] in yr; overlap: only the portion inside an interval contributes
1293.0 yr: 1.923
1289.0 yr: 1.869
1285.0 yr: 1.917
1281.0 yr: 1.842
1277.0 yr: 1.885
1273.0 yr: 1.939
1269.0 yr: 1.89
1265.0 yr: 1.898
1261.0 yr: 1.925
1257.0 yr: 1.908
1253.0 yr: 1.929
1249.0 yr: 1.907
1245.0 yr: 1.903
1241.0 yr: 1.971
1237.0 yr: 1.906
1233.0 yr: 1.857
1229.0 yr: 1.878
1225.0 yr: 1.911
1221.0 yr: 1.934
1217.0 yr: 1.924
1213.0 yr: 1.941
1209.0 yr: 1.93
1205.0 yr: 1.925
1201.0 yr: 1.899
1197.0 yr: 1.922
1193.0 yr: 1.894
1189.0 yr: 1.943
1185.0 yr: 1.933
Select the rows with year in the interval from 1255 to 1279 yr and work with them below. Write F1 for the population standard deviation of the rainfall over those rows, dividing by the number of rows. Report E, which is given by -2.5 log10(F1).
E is 4.3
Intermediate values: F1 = 0.019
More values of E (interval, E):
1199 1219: 4.7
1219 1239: 3.9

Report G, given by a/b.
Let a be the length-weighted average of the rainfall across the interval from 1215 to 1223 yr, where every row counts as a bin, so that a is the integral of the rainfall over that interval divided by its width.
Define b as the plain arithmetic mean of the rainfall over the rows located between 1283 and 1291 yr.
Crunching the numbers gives 1.019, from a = 1.93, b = 1.89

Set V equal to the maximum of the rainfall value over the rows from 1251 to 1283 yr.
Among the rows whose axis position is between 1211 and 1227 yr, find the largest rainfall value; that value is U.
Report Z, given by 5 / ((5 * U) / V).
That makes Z 1.00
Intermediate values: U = 1.941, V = 1.939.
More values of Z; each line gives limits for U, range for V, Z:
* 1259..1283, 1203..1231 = 1.00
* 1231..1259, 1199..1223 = 0.98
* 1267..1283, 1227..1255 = 1.02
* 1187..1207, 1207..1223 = 1.00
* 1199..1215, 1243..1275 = 1.00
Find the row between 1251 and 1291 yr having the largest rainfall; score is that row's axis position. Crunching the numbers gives 1273.0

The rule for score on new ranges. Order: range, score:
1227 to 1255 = 1241.0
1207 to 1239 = 1213.0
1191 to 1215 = 1213.0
